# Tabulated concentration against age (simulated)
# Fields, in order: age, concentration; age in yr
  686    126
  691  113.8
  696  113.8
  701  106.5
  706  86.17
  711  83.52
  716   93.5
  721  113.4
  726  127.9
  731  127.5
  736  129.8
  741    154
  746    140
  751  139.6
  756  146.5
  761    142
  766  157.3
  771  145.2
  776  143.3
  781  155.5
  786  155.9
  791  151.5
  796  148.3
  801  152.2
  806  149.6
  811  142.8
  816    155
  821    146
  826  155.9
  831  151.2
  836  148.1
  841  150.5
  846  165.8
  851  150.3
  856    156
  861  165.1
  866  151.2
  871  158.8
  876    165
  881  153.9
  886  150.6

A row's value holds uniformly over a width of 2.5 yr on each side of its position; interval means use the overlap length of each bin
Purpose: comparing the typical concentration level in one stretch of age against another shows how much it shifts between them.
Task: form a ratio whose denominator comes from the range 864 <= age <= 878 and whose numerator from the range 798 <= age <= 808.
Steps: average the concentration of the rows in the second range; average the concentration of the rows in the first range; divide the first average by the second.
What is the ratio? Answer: 0.95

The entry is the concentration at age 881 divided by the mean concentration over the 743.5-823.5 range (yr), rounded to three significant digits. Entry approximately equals 1.04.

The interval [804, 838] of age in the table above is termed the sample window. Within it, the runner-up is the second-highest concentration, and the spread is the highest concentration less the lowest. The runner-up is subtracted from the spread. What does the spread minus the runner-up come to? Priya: -142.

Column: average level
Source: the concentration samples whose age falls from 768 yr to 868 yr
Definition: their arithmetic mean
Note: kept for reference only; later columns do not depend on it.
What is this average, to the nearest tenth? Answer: 152.0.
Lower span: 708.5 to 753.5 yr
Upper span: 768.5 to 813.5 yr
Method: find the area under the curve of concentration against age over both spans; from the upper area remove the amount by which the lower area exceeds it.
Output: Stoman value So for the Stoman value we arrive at 7897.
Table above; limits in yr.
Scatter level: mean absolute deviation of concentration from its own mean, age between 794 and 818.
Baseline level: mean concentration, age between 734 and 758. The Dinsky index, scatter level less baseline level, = -139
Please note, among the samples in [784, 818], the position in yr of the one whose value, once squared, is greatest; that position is 786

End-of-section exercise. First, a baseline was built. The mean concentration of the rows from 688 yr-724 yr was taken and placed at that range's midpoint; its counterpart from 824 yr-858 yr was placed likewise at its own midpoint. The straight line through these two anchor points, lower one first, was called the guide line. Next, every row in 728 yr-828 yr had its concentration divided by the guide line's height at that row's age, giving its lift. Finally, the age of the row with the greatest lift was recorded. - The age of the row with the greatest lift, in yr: 741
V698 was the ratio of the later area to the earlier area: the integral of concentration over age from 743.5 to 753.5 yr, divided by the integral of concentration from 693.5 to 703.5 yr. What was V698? 1.27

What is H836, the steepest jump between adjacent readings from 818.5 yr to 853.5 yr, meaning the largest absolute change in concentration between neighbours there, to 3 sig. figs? 15.5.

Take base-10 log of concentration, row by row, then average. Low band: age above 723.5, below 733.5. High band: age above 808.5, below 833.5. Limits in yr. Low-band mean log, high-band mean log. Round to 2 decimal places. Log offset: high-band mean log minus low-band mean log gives 0.07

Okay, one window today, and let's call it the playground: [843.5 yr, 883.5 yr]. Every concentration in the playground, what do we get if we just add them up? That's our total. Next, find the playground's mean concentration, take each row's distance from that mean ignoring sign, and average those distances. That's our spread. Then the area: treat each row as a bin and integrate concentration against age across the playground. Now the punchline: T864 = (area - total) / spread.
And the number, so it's 936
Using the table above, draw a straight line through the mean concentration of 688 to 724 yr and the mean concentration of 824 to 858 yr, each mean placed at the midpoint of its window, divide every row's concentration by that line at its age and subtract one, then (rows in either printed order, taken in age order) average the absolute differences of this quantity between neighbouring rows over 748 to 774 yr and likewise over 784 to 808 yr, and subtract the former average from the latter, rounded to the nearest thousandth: -0.044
